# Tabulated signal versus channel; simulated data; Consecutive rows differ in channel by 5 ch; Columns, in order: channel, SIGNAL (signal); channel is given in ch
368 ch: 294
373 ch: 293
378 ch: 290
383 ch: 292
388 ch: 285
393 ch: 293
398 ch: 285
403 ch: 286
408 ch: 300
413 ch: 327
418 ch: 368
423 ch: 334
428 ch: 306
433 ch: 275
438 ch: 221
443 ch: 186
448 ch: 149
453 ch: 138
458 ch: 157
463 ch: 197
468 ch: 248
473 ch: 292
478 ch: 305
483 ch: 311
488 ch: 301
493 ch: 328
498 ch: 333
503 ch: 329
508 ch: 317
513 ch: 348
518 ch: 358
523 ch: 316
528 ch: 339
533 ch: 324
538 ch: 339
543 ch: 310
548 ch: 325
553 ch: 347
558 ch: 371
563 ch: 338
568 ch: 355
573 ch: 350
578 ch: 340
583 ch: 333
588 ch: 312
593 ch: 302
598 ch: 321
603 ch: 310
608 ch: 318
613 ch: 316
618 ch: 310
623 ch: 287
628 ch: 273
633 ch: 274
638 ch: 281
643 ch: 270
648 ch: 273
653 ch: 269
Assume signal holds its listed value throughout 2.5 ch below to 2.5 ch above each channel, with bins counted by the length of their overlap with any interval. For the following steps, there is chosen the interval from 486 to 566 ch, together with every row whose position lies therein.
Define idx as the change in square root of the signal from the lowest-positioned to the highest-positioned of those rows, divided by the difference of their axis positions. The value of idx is 0.01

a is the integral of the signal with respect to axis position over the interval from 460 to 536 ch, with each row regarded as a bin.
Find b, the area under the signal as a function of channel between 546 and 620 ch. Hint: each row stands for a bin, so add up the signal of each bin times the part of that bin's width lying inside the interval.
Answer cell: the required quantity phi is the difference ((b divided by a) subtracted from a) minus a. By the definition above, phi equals -1.0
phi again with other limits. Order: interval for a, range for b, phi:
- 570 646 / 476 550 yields -1.0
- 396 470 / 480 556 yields -1.3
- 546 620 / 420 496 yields -0.8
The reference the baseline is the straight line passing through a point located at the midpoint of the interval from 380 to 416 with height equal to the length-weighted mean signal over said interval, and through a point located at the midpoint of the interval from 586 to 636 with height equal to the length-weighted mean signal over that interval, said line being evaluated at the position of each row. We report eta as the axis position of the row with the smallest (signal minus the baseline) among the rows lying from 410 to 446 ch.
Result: 443 ch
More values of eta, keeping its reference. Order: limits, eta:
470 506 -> 473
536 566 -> 543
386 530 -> 453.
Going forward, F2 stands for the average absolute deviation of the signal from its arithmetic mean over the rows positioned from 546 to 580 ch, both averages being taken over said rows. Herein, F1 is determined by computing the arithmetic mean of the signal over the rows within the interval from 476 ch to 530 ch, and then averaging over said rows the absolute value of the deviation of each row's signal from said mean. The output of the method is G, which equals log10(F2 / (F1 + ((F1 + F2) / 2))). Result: -0.4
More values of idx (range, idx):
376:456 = -0.07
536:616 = -0.01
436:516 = 0.05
